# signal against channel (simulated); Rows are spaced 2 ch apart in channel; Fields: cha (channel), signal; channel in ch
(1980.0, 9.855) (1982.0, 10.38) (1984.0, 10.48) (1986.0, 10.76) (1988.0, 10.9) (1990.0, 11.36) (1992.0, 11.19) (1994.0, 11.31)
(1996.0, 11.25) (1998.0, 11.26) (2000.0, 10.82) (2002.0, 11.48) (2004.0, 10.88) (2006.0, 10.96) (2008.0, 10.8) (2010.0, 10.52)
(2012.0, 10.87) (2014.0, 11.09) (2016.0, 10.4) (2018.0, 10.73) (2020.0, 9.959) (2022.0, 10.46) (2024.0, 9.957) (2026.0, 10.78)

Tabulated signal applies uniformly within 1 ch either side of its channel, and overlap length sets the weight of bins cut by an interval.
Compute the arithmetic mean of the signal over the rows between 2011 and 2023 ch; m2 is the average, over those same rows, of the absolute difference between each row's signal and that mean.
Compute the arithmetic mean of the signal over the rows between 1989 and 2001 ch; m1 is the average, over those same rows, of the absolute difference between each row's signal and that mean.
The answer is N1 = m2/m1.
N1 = 2.4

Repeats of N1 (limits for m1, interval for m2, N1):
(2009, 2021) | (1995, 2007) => 0.7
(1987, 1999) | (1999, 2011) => 1.9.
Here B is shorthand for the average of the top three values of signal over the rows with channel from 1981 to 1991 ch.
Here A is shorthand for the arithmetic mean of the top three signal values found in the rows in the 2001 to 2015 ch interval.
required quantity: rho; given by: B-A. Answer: -0.17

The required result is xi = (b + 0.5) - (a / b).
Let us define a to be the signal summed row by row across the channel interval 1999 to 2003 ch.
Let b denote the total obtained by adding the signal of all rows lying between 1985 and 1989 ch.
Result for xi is 21.1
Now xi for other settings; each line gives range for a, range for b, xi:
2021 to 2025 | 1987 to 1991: 21.8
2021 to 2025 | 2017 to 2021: 20.2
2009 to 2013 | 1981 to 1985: 20.3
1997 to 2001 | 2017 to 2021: 20.1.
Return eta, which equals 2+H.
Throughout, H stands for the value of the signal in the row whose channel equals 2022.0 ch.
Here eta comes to 12.5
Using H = 10.46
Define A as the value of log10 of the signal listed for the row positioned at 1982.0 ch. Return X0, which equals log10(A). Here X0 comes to 0.007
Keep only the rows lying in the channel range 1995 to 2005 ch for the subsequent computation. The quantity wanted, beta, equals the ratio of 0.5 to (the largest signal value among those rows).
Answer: 0.0436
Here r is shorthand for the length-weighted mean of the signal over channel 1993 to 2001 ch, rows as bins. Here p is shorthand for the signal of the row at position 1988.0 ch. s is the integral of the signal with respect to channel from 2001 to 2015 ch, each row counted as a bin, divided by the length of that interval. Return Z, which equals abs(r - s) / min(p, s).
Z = 0.02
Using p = 10.9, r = 11.2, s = 10.9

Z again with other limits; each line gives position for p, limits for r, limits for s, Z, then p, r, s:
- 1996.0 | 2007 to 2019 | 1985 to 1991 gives 0.02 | 11.25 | 10.7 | 11.0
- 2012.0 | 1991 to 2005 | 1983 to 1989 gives 0.04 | 10.87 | 11.2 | 10.7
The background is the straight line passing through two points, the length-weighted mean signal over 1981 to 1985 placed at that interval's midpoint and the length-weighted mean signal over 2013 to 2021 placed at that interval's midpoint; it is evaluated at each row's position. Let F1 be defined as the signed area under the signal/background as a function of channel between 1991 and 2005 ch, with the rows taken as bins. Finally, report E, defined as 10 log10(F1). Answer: 11.7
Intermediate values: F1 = 14.9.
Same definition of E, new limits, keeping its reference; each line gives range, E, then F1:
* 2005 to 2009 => 6.2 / 4.1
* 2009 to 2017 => 9.1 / 8.1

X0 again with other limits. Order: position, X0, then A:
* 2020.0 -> -0.001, 1.00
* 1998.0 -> 0.022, 1.05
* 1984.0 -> 0.009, 1.02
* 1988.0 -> 0.016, 1.04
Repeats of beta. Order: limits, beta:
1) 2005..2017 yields 0.0451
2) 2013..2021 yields 0.0451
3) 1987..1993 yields 0.0440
